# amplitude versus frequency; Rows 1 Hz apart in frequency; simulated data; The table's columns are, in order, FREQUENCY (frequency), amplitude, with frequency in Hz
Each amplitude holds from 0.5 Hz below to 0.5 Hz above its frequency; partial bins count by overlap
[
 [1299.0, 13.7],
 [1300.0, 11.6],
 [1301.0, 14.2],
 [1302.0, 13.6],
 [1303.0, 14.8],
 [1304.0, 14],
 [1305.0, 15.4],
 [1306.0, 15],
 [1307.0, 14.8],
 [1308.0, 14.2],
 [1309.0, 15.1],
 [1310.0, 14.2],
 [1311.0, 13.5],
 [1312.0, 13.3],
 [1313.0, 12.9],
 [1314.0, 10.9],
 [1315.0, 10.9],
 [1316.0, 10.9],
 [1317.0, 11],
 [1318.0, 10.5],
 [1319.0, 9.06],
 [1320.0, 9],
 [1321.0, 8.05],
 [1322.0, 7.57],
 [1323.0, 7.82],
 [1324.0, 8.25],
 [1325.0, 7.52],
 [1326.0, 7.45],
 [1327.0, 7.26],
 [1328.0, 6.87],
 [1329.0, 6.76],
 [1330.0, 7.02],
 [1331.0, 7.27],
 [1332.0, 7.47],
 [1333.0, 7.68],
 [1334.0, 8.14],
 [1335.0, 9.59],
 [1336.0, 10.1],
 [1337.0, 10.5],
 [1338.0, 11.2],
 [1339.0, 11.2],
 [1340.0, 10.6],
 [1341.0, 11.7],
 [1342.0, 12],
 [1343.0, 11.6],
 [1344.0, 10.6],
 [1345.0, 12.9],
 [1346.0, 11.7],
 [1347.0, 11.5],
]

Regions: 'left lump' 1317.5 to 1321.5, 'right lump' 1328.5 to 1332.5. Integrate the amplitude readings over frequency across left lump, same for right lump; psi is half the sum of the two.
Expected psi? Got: 33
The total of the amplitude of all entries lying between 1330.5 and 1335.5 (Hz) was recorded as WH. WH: 40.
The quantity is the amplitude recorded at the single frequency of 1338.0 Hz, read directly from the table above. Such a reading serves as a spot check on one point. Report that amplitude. 11.2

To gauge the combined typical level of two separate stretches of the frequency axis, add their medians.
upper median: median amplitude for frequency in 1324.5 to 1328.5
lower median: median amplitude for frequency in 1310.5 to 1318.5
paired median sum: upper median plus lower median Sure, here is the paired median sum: 18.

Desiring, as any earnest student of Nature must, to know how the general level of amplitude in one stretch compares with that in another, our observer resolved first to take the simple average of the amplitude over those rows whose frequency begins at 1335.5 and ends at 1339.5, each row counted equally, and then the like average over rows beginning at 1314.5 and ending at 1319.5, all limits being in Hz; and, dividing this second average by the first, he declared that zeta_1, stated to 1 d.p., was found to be 1.0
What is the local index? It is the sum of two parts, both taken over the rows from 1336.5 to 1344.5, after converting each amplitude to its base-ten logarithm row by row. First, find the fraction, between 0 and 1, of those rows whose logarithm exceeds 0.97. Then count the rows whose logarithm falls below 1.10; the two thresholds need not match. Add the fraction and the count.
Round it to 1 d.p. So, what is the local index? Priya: 9.0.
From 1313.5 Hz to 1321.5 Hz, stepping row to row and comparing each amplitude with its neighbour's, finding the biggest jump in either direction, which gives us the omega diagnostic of 1.4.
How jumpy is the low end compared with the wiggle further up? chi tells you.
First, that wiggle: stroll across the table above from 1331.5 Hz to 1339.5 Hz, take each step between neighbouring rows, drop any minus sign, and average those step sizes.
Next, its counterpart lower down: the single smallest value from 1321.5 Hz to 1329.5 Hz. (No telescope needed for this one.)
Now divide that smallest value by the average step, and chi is 13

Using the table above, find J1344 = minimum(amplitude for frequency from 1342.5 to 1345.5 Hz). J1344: 10.6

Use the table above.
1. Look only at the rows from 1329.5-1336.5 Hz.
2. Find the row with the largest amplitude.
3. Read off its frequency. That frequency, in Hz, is 1336.0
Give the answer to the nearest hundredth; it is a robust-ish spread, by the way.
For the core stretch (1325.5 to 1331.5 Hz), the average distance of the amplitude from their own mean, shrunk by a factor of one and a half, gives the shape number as 0.15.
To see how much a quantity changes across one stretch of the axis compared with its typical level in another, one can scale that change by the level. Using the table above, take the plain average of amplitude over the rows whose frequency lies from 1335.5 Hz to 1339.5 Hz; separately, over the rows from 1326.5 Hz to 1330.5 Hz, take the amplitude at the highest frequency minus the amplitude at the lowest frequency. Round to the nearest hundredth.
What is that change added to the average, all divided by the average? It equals 0.98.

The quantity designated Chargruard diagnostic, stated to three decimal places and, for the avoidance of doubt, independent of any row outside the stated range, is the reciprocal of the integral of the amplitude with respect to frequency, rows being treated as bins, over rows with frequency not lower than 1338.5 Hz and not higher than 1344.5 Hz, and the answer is 0.015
